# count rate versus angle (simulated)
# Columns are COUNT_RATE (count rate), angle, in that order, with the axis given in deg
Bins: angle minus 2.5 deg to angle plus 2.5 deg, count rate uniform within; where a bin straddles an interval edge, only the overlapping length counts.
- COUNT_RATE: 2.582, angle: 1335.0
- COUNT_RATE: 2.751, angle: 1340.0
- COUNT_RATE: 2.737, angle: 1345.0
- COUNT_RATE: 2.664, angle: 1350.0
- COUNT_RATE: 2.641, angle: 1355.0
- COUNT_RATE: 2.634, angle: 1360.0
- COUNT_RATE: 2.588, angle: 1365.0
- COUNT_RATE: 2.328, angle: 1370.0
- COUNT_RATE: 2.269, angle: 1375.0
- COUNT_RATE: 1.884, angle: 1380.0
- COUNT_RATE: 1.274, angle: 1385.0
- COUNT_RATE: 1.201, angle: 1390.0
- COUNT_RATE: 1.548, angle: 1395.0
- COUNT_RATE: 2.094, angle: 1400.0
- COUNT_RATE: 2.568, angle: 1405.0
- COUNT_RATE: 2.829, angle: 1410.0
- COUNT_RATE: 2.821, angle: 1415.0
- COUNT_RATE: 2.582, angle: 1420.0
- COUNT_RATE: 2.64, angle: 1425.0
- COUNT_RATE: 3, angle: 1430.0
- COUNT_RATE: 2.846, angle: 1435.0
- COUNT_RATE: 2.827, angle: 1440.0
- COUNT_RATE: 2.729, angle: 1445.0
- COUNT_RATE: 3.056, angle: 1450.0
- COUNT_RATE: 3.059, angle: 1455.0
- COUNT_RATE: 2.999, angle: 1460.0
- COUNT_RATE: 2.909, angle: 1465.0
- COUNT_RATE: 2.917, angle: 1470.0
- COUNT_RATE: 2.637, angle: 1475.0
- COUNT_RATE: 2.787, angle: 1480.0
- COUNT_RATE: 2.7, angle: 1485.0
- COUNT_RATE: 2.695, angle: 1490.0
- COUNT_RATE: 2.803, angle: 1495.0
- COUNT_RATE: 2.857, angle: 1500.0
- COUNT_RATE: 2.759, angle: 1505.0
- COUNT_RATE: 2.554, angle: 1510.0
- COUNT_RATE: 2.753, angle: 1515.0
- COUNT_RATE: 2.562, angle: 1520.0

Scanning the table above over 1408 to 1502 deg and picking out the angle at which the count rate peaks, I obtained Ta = 1455.0 deg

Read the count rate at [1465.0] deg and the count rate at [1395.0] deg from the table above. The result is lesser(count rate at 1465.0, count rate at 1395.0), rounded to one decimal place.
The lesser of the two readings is 1.5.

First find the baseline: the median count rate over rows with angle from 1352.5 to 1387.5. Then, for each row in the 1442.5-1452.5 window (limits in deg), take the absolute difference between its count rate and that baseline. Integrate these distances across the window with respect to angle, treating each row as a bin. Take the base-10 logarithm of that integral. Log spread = 0.75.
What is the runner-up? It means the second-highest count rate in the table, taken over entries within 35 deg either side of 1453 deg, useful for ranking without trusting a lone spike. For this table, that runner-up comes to 3.056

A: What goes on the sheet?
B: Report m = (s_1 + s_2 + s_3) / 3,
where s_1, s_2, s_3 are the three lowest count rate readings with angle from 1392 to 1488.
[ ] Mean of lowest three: 2.07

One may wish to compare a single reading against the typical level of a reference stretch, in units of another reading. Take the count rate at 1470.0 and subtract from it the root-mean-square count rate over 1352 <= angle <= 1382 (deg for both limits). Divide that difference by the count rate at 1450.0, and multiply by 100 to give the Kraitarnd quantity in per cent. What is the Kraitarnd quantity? 17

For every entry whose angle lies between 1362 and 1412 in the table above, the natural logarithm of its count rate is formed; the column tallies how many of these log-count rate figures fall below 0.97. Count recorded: 9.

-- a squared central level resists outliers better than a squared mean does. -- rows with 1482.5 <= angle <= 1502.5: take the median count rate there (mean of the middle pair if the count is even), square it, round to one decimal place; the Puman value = 7.6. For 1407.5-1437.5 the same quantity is 8.0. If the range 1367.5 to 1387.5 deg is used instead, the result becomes 4.3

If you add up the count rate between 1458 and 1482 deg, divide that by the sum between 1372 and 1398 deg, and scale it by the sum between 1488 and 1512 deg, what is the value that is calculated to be 24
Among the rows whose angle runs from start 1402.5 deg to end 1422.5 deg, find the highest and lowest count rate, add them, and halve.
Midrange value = 2.70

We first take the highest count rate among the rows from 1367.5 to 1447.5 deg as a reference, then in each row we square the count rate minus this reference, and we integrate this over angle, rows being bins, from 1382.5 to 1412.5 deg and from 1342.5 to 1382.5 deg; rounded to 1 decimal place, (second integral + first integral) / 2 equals 30.5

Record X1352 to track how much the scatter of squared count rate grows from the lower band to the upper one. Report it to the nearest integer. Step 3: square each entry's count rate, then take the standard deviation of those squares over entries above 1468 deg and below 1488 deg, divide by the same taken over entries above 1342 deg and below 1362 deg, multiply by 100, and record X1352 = 266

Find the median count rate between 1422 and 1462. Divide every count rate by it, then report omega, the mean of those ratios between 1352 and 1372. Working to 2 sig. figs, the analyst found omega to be 0.87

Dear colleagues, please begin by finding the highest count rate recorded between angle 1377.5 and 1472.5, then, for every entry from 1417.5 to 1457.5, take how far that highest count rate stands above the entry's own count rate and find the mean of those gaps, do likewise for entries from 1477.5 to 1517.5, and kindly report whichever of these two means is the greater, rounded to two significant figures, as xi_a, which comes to 0.32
